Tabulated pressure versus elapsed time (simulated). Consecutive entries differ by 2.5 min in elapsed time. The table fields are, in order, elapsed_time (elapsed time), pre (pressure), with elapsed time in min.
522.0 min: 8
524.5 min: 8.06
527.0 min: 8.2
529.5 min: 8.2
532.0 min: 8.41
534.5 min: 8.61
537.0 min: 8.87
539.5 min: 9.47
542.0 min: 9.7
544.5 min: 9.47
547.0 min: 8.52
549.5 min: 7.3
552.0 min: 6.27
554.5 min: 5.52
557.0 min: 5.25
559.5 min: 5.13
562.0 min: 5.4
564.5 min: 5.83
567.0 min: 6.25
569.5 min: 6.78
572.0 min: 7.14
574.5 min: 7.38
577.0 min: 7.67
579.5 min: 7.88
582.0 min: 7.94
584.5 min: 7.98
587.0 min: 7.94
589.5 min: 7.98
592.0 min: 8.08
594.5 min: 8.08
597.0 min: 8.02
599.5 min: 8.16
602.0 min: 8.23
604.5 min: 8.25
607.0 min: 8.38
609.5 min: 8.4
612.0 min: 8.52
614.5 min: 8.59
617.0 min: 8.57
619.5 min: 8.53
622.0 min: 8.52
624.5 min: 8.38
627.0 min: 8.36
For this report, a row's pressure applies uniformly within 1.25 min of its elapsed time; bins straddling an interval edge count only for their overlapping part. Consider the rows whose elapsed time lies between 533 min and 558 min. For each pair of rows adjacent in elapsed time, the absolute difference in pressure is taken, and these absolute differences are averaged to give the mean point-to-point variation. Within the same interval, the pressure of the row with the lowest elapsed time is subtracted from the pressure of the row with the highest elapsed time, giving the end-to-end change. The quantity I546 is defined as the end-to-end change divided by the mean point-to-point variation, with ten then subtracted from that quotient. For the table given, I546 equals -15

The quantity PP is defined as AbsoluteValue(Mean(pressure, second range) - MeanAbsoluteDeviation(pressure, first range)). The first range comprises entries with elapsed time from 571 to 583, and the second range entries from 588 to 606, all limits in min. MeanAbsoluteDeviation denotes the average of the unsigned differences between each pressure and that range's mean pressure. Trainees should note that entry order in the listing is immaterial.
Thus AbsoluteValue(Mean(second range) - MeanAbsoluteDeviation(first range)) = 7.84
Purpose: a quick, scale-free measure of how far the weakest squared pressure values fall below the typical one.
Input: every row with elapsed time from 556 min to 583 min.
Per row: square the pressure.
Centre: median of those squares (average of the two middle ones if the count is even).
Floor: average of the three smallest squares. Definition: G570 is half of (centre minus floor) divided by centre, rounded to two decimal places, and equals 0.20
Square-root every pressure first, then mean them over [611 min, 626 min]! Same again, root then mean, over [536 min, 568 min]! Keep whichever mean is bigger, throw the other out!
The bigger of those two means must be 2.92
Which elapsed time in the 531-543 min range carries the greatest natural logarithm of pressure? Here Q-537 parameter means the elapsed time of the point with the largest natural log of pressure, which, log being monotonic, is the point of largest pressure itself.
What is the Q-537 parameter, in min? 542.0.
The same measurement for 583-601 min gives 599.5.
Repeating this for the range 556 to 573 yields 572.0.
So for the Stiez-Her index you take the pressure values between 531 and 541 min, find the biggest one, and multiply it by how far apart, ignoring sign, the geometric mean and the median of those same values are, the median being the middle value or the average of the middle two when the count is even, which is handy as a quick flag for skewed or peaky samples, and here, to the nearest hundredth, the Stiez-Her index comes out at 0.86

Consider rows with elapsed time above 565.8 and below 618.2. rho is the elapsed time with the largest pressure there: 614.5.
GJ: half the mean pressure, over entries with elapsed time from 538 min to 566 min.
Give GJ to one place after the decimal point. 3.5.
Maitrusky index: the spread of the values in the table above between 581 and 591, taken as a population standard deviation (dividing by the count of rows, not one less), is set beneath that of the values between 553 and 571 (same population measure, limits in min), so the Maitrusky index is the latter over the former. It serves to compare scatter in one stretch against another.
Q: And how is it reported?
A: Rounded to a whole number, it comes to 28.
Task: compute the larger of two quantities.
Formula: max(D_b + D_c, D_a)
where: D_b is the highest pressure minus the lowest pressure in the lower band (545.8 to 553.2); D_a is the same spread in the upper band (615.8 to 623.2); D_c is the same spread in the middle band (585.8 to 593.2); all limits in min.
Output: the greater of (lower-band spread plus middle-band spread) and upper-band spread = 2.4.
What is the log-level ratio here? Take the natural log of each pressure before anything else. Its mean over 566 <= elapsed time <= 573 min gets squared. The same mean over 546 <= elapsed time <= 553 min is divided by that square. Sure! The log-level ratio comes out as 0.55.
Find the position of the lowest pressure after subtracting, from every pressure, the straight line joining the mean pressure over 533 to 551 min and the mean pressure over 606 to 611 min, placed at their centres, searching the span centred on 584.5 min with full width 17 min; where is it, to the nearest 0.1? 577.0 min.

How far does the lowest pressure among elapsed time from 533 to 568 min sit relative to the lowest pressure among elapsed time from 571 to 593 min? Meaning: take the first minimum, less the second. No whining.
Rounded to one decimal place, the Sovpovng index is -2.0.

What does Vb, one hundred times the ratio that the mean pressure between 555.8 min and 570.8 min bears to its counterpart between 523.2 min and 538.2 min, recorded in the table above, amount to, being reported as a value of 69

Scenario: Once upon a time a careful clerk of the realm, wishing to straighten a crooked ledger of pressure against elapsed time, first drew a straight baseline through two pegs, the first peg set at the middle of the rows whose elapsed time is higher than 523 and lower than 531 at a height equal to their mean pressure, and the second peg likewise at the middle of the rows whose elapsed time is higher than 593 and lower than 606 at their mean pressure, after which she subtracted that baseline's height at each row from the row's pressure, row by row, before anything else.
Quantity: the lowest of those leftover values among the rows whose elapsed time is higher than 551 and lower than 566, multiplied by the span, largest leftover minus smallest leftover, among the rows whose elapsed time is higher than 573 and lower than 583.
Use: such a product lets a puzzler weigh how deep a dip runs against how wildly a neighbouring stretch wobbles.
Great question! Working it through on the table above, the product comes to -1.7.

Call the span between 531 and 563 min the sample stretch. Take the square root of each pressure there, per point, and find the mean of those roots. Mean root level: 2.73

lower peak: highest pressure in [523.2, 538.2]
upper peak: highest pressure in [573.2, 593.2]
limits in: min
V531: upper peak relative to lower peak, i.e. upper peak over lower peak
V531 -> 0.91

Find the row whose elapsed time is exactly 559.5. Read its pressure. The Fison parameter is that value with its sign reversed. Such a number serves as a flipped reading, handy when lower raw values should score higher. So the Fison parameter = -5.1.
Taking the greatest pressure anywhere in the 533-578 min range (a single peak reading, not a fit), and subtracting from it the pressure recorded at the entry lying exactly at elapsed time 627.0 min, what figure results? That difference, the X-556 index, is 1.34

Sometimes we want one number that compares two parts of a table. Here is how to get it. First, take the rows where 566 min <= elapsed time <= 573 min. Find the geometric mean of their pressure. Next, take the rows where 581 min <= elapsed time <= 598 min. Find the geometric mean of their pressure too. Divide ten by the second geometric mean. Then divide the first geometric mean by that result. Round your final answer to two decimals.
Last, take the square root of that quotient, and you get 2.32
